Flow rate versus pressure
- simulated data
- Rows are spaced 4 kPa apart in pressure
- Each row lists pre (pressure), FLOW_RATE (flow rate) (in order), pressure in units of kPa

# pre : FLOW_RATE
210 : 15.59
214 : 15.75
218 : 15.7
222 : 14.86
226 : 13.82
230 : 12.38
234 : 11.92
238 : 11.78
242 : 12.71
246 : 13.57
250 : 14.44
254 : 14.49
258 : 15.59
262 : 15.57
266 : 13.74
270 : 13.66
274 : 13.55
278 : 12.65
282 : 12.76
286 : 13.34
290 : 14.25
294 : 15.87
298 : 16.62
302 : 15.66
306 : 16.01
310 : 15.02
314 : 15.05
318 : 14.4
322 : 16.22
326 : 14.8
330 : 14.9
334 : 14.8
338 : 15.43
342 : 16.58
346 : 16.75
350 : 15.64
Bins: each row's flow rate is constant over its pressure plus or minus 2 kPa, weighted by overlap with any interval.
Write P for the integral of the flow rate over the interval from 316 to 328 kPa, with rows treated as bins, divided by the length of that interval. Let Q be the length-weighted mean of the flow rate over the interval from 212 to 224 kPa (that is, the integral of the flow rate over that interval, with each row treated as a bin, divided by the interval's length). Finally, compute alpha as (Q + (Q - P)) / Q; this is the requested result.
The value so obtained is 1.02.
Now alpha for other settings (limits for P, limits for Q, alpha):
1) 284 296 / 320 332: 1.05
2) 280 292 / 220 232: 1.02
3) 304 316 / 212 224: 1.00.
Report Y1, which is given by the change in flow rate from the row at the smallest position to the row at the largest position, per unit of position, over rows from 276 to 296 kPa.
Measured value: 0.20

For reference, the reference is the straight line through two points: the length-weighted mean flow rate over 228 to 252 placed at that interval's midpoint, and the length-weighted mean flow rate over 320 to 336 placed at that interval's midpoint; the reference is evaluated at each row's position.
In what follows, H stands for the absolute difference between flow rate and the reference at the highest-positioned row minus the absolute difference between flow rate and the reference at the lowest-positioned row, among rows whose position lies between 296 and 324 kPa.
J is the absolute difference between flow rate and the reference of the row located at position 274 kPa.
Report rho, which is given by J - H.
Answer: 1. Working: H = -1.0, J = 0.2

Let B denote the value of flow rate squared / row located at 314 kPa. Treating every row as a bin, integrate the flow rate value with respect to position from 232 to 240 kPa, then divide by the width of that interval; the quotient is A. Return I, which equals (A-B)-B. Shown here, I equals -441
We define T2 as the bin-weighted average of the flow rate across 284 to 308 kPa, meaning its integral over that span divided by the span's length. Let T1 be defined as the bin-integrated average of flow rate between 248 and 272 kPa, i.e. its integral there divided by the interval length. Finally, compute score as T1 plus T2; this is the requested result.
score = 29.9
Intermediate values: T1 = 14.6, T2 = 15.3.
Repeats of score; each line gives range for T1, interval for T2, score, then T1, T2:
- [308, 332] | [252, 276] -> 29.5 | 15.1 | 14.4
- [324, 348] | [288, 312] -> 31.1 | 15.5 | 15.6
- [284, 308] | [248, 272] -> 29.9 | 15.3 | 14.6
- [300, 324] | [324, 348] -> 30.9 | 15.4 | 15.5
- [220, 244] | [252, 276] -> 27.3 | 12.9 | 14.4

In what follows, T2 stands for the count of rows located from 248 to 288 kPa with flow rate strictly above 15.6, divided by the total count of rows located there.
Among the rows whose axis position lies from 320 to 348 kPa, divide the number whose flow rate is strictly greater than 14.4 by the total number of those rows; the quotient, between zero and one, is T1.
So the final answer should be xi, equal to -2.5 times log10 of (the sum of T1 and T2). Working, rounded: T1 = 1.00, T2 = 0.00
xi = 0.0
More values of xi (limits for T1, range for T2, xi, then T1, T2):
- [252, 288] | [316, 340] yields 0.8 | 0.33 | 0.17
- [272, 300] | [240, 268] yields 1.4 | 0.29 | 0.00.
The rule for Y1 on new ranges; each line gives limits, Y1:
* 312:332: -0.01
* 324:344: 0.11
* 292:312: -0.05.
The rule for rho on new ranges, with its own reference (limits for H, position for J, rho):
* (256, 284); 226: 3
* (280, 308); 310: 0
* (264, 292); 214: 4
